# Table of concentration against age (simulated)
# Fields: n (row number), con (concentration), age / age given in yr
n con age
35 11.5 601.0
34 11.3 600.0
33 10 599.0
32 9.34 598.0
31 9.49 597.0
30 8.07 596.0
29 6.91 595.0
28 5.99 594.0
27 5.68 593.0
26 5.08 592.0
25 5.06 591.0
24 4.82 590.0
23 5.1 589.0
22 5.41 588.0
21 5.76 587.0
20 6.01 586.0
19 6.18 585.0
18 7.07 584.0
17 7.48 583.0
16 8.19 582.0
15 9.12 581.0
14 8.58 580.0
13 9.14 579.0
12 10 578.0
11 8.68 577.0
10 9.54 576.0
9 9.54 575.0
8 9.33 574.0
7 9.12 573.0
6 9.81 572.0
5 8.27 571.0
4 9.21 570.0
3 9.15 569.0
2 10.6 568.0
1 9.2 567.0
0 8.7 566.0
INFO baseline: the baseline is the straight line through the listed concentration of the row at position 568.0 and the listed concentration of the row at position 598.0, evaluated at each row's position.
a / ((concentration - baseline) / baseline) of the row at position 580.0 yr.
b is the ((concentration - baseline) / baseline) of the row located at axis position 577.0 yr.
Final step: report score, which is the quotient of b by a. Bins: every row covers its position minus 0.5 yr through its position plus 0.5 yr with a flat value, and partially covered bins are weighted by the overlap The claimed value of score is 1.0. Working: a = -0.150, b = -0.2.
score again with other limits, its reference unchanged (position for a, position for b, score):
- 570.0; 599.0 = -0.6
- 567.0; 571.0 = 1.6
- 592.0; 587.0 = 0.9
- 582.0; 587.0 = 2.3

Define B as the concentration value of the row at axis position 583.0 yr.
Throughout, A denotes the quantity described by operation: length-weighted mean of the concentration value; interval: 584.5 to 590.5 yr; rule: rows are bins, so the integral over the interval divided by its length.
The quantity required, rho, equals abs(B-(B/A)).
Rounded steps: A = 5.55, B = 7.48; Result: 6.1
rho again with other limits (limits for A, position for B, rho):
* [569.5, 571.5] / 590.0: 4.3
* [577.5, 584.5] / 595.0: 6.1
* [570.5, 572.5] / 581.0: 8.1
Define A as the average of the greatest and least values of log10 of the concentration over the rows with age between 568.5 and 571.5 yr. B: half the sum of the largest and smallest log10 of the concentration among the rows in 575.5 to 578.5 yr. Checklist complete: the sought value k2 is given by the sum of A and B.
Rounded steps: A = 0.941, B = 0.969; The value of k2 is 1.91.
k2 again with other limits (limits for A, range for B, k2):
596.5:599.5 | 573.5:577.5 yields 1.94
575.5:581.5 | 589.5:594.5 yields 1.70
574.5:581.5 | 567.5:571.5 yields 1.94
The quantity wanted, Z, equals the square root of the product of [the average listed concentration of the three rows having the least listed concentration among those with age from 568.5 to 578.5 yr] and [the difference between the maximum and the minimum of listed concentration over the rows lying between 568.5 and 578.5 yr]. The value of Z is 3.9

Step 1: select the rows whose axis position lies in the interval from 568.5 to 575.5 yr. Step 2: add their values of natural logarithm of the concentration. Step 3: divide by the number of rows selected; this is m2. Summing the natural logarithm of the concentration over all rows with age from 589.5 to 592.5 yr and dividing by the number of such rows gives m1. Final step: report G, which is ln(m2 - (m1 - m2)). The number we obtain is 1.0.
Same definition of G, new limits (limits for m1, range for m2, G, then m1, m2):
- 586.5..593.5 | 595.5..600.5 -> 1.1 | 1.66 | 2.26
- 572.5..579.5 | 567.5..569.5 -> 0.9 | 2.23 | 2.29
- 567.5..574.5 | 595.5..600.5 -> 0.8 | 2.23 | 2.26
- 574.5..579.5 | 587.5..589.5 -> 0.1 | 2.24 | 1.66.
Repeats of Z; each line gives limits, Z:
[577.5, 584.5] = 4.7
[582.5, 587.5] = 3.2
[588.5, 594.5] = 2.4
